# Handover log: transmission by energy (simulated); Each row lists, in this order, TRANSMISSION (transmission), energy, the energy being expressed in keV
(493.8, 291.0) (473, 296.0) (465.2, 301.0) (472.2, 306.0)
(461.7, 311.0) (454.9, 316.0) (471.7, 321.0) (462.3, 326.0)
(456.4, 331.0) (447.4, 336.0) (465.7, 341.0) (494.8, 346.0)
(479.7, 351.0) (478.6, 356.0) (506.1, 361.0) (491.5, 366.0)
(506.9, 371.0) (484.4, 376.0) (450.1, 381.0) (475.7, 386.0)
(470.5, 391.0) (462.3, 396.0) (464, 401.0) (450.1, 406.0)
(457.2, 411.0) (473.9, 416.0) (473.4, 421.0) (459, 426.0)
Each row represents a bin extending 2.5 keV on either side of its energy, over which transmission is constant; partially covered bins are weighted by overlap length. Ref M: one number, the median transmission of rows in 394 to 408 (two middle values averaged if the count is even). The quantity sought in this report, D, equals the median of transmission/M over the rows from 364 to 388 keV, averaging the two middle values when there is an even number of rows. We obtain 1.05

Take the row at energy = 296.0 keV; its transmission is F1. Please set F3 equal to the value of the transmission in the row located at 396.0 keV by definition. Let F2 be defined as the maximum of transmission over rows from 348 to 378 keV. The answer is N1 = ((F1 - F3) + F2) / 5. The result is 103.5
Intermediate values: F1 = 473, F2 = 506.9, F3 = 462.3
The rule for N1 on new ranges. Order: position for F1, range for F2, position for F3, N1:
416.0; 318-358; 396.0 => 101.3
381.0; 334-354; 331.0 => 97.7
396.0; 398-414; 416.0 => 90.5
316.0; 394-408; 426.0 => 92.0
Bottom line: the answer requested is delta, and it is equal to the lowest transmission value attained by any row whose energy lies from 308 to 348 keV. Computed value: 447.4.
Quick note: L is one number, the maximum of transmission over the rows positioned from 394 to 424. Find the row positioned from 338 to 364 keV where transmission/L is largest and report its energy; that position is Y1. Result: 361.0 keV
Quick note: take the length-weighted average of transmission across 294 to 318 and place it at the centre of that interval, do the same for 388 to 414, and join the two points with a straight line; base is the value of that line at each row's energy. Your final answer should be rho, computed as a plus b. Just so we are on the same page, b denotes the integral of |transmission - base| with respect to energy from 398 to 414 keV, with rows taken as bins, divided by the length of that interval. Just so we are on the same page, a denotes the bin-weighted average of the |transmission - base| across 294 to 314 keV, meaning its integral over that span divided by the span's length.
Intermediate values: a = 5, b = 5.9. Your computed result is 10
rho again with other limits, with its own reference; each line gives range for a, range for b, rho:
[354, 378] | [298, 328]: 36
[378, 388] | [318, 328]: 18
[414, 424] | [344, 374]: 42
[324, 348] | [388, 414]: 17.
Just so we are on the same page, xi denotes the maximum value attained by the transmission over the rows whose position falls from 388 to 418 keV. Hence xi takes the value 473.9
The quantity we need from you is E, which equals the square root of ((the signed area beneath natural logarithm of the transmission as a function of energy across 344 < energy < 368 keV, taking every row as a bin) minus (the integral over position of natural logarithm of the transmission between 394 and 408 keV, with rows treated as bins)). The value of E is 7.9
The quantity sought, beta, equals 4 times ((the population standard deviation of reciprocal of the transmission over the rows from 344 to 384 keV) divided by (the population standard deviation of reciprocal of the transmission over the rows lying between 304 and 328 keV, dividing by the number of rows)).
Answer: 9.8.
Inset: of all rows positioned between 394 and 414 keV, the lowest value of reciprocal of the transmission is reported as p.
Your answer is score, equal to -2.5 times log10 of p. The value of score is 6.67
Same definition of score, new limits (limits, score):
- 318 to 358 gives 6.74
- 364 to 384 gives 6.76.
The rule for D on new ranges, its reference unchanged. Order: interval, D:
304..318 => 1.00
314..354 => 1.00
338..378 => 1.06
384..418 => 1.00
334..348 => 1.01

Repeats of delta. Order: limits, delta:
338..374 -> 465.7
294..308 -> 465.2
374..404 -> 450.1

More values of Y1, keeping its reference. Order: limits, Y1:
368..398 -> 371.0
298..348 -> 346.0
